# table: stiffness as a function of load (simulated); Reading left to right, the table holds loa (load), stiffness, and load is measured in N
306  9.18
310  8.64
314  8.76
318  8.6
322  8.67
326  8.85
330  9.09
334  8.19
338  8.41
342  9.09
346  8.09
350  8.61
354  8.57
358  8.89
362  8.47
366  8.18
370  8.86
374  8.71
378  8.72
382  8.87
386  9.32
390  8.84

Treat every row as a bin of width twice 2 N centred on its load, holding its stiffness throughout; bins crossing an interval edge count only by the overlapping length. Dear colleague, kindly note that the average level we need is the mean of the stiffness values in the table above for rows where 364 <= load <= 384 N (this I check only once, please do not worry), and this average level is 8.67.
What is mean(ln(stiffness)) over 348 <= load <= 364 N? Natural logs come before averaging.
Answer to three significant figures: 2.16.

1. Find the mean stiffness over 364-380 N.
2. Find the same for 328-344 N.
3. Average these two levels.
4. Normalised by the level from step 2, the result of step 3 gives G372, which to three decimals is 0.996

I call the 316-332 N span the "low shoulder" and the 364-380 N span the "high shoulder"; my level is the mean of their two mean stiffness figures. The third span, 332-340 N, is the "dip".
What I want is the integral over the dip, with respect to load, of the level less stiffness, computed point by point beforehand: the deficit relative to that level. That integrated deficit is 3.3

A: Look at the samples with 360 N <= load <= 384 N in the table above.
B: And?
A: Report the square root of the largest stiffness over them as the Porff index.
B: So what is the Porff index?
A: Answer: 2.978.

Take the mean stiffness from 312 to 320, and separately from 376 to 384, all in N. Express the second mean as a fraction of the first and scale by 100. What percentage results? 101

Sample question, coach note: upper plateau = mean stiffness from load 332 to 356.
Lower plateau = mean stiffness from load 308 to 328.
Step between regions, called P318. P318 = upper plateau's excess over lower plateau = -0.21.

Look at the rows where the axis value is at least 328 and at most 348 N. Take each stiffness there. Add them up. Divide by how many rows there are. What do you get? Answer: 8.57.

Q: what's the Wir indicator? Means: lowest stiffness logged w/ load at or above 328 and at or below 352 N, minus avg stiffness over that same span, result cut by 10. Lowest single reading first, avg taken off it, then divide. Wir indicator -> -0.049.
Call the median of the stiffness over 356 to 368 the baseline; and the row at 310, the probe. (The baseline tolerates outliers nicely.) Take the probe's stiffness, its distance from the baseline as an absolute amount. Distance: 0.17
